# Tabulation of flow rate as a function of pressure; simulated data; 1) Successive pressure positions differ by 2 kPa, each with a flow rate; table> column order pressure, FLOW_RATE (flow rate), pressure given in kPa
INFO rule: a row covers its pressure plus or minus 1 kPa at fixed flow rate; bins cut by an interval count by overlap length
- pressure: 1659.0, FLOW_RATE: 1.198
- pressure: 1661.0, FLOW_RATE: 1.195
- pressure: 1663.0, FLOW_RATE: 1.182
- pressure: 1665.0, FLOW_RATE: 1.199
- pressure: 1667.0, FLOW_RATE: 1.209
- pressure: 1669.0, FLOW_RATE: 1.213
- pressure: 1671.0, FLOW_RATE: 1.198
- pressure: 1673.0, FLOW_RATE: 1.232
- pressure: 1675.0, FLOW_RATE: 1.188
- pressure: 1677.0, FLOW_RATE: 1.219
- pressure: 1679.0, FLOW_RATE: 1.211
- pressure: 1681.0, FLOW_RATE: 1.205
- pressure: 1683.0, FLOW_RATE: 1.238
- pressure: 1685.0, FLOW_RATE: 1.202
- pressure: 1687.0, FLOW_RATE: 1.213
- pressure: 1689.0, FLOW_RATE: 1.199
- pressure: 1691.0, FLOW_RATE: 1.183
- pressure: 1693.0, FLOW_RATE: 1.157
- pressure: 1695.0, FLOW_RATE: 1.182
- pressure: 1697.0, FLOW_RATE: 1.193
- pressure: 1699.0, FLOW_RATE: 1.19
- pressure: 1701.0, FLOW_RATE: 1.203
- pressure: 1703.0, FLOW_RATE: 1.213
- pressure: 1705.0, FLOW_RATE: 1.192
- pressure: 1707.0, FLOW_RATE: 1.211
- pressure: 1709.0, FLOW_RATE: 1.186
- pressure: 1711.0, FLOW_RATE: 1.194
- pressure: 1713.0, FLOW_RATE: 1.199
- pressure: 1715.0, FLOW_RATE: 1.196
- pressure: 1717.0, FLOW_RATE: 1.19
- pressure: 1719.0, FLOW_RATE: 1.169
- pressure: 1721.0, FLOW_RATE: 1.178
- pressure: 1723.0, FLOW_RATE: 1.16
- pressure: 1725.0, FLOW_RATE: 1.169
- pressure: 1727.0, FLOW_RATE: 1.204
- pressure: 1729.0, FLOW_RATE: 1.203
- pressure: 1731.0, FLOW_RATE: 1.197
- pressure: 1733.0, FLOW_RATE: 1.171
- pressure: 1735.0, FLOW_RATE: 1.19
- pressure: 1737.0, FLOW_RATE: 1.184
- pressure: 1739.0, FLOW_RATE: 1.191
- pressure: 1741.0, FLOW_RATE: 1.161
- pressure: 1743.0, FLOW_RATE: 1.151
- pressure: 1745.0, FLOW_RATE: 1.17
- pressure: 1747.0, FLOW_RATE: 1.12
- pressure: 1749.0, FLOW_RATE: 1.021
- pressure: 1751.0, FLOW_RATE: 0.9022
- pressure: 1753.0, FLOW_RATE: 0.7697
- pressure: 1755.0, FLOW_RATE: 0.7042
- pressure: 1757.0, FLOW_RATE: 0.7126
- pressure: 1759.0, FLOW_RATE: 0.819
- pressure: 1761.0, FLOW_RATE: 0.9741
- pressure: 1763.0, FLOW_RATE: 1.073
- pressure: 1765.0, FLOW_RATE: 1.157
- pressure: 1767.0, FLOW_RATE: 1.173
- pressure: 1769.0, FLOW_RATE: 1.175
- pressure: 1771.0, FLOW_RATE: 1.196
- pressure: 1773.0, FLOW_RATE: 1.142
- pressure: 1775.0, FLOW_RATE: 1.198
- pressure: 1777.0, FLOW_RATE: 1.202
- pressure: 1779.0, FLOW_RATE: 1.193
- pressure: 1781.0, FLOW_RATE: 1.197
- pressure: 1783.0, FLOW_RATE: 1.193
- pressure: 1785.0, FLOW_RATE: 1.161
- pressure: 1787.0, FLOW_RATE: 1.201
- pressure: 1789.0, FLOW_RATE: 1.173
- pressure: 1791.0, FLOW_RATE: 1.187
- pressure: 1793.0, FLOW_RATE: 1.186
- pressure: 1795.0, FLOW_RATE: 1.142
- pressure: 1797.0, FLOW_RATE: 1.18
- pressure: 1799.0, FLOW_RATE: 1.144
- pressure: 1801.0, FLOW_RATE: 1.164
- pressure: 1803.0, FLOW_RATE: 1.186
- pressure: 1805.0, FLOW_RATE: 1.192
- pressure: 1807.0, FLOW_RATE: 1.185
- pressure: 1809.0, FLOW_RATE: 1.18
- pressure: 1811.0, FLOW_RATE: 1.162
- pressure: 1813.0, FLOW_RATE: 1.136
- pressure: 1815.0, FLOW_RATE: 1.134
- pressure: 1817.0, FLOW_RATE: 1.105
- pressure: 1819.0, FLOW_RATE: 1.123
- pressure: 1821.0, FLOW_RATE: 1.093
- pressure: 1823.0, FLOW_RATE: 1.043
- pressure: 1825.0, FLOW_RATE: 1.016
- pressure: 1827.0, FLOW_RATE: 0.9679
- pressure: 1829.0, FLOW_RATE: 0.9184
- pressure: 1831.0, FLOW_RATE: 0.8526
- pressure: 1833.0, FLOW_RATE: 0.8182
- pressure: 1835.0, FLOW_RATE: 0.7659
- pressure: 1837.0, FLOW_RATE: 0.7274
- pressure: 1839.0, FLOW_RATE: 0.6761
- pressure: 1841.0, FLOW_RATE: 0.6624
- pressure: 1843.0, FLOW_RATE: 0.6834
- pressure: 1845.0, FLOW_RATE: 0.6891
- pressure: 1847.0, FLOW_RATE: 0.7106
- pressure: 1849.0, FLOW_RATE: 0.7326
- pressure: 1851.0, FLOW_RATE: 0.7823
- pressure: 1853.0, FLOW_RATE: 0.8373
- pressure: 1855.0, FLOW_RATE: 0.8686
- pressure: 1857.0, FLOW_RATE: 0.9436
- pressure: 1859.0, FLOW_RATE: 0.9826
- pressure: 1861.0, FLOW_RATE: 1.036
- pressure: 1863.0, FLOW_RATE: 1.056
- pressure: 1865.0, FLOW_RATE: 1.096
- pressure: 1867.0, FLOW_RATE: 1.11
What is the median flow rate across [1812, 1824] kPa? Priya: 1.1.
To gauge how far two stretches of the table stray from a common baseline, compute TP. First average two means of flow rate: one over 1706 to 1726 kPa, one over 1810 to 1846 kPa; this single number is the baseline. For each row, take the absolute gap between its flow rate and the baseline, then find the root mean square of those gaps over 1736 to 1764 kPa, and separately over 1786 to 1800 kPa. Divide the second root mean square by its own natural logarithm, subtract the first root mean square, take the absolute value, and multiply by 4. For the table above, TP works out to 0.97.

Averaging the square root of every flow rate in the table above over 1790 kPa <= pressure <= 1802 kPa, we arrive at 1.080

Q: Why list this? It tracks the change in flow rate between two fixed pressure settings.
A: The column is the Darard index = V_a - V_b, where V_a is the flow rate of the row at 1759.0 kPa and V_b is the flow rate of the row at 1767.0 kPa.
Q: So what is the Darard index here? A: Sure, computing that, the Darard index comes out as -0.35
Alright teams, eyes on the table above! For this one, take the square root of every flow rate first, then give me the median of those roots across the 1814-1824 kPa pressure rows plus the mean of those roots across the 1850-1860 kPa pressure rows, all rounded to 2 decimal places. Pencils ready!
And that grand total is 1.99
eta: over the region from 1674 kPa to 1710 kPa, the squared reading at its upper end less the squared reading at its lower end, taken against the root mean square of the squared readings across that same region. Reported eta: 0.0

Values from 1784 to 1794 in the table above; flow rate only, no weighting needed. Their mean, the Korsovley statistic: 1.18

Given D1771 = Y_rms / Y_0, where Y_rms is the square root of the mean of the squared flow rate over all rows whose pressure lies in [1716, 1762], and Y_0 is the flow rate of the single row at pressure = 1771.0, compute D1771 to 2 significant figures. 0.91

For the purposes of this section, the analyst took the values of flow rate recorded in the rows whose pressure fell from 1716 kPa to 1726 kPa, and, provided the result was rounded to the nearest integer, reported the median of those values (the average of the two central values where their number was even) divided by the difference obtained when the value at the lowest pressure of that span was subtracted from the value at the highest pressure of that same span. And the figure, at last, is -56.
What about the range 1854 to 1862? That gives 6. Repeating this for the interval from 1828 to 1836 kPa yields -5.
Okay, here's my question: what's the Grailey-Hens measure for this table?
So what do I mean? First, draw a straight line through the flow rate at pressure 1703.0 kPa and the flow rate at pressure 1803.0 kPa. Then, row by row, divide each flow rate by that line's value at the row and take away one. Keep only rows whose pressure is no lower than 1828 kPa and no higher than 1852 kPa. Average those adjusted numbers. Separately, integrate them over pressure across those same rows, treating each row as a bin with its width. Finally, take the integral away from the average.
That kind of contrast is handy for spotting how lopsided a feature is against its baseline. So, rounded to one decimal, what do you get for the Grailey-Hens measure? 8.3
